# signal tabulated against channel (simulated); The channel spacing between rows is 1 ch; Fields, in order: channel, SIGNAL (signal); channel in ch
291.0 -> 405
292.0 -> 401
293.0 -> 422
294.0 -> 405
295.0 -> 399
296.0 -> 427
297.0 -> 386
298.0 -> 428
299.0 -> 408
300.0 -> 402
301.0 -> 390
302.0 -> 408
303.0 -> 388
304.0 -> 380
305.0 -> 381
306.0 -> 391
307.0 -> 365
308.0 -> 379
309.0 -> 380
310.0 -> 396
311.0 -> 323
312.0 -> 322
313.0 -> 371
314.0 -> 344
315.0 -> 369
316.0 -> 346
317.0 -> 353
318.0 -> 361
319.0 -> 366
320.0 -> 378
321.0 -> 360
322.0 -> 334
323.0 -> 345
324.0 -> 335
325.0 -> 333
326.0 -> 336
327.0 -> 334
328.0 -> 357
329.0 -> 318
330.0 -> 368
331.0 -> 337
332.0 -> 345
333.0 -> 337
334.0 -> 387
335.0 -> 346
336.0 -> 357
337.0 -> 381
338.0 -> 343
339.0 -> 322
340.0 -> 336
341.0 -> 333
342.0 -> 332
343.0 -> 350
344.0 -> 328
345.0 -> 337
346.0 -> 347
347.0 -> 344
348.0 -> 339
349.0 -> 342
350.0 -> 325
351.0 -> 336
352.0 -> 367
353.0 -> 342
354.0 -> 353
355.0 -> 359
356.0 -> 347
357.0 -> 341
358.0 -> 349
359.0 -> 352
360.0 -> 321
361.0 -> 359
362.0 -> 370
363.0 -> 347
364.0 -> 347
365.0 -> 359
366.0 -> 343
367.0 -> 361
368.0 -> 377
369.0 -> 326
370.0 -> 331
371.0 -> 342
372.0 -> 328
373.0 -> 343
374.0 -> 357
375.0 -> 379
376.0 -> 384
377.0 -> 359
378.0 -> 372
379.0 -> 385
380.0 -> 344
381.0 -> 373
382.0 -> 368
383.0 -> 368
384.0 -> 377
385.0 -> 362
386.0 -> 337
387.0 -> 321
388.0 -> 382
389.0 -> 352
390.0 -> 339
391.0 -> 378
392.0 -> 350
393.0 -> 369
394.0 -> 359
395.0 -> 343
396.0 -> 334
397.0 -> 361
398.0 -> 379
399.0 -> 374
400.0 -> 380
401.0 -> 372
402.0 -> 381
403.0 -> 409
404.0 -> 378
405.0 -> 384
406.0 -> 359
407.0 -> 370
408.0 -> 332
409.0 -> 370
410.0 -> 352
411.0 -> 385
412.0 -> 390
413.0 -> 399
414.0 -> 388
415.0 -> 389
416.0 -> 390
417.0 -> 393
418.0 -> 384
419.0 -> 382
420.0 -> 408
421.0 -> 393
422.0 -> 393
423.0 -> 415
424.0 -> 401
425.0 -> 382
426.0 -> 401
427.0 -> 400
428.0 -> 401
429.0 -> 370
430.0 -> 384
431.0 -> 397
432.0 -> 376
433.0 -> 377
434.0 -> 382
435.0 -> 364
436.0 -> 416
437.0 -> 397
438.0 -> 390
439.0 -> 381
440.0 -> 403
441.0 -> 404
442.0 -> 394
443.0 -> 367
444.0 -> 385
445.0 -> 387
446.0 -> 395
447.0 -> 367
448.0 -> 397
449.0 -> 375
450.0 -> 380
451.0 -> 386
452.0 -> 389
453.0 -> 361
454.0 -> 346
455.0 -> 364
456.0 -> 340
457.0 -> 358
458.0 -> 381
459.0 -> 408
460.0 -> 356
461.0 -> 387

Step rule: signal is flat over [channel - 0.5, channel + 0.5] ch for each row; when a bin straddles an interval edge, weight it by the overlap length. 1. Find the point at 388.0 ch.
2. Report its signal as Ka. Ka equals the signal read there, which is 382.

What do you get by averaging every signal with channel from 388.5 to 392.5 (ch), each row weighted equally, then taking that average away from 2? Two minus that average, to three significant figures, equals -353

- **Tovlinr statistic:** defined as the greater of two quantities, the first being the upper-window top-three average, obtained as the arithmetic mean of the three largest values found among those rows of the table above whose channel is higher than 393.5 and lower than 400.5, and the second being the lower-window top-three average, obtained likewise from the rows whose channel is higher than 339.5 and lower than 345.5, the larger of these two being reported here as 378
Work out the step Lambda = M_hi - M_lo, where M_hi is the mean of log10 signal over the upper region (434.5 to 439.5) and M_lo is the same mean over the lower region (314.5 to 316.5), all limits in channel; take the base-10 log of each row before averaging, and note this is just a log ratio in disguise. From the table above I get 0.037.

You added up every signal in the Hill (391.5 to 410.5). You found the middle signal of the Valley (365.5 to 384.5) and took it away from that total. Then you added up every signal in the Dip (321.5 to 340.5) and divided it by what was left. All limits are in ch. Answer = 0.99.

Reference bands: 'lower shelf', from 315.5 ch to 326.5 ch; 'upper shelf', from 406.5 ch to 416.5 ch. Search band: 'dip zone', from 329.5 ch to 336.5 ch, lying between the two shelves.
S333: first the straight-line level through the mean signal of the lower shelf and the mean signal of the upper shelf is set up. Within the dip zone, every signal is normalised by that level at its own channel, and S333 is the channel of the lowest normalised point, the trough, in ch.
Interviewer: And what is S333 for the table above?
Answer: 333.0 ch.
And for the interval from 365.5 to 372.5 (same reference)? 369.0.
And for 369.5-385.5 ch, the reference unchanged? 372.0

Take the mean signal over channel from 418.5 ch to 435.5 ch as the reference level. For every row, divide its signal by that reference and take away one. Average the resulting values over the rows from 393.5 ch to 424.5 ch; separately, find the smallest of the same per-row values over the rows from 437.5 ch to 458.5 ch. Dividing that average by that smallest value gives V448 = 0.22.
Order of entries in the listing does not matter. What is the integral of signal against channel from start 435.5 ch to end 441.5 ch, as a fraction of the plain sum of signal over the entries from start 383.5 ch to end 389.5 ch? 1.12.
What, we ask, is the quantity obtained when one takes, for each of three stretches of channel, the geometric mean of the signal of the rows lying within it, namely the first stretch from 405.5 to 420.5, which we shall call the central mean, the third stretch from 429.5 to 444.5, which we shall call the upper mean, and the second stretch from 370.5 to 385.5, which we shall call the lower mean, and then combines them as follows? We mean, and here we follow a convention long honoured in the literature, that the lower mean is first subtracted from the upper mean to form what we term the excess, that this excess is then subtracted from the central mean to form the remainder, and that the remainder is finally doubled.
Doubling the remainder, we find 707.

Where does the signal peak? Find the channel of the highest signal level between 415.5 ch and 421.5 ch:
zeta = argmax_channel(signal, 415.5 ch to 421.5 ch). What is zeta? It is 420.0 ch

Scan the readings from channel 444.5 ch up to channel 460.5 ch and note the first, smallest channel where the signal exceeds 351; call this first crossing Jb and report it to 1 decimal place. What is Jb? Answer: 445.0 ch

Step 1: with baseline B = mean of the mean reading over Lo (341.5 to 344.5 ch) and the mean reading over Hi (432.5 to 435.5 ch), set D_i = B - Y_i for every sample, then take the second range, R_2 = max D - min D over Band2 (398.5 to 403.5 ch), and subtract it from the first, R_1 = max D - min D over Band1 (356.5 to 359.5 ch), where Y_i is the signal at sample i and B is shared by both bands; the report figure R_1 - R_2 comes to -26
